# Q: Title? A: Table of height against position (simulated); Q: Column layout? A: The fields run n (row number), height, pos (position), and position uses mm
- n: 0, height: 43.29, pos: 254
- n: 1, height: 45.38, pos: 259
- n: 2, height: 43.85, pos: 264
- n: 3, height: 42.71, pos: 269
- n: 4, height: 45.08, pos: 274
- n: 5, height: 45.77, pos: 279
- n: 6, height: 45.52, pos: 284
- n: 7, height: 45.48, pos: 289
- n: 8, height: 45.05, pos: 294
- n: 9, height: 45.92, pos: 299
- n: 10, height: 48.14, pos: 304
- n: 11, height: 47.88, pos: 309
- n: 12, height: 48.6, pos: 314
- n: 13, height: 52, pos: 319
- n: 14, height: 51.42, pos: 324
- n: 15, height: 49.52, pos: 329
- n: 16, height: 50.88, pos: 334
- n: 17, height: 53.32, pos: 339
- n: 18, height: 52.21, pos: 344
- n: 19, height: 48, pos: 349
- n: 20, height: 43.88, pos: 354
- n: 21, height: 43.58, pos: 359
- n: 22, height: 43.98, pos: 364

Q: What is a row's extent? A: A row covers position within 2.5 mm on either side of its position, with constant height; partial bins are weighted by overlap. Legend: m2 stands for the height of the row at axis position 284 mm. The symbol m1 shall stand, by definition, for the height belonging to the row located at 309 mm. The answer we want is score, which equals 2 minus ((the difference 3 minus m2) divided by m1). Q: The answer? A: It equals 2.89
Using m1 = 47.88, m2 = 45.52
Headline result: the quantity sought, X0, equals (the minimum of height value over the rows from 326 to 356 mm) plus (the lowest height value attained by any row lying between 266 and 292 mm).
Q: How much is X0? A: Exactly 86.6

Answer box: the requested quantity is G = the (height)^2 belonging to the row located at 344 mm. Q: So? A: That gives 2726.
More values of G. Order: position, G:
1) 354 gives 1925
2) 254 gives 1874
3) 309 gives 2292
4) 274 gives 2032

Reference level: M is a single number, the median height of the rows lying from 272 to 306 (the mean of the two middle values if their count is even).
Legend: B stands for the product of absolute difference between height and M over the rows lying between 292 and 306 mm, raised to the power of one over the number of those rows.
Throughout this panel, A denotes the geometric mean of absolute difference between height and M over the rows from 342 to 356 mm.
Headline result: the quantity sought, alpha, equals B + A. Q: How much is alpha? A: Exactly 3.8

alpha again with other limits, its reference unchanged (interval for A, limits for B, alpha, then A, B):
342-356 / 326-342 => 8.5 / 3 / 5.5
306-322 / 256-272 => 4.5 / 4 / 0.9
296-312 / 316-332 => 6.7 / 1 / 5.3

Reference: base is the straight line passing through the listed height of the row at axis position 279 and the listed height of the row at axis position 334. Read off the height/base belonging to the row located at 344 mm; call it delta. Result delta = 1.01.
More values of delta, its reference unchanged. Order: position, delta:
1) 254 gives 1.00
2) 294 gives 0.96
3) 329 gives 0.98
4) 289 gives 0.97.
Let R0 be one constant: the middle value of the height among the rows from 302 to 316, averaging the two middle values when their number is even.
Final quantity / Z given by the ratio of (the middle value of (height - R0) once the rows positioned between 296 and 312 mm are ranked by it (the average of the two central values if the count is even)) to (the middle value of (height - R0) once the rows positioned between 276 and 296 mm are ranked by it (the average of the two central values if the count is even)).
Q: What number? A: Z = 0.1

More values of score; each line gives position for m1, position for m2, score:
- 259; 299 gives 2.95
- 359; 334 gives 3.10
